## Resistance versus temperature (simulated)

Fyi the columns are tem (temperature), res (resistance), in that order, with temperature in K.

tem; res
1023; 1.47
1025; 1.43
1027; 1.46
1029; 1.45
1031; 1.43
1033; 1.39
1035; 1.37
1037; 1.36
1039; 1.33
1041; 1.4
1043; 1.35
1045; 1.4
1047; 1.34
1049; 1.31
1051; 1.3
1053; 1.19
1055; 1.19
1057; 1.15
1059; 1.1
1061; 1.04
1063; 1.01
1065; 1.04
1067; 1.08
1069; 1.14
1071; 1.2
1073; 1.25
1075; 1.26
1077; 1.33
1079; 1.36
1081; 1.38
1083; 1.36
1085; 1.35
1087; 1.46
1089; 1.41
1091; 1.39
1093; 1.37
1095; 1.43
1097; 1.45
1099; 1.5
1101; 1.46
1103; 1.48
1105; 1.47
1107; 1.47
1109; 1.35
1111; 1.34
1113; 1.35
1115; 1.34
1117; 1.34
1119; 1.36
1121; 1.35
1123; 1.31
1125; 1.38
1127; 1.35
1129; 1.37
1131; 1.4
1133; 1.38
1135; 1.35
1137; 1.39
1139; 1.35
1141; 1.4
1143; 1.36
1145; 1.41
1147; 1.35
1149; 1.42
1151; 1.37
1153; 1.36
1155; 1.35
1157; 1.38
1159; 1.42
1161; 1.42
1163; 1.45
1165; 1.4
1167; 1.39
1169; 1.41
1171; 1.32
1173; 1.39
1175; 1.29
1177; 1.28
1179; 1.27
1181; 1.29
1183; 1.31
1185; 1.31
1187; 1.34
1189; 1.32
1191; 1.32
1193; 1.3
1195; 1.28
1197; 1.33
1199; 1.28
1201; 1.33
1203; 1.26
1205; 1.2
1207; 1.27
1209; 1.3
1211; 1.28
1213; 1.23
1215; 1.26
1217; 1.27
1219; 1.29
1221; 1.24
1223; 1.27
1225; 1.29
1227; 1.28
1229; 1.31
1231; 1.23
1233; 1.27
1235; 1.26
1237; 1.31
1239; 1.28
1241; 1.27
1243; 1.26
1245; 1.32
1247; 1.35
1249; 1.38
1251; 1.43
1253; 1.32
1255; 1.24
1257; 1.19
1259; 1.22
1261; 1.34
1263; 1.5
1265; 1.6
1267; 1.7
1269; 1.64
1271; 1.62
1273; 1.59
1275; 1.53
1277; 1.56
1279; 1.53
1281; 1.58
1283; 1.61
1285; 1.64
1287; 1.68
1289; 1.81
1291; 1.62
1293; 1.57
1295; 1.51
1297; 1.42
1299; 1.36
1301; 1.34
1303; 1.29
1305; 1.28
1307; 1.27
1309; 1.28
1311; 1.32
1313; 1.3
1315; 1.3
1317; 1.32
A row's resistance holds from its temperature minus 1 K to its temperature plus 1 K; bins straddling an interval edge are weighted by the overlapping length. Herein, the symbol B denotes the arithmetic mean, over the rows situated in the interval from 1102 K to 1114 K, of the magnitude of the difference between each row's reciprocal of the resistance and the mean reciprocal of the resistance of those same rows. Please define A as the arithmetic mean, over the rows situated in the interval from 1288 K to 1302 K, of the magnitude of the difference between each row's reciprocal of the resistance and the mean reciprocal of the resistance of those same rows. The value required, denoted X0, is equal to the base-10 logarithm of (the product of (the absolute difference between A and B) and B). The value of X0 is -3.1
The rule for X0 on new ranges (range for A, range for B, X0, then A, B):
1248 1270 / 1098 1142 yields -3.0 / 0.072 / 0.022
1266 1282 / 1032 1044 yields -4.2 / 0.017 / 0.011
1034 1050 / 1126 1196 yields -3.8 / 0.014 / 0.022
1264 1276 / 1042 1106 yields -2.3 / 0.015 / 0.078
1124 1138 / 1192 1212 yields -3.9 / 0.008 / 0.016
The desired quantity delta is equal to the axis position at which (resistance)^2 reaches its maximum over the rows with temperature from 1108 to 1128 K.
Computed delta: 1125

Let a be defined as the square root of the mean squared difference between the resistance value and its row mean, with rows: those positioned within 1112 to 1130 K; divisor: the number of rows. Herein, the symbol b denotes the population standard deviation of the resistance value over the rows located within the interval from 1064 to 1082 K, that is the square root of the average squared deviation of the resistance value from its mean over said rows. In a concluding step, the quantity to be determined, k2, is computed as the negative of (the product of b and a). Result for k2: -0.0022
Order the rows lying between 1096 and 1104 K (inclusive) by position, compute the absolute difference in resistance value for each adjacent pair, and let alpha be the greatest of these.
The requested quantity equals 0.050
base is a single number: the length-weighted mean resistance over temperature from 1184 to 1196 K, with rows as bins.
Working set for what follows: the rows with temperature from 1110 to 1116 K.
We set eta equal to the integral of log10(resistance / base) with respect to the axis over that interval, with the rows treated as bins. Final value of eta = 0.06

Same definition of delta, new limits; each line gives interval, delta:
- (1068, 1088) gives 1087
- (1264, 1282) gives 1267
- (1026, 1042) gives 1027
